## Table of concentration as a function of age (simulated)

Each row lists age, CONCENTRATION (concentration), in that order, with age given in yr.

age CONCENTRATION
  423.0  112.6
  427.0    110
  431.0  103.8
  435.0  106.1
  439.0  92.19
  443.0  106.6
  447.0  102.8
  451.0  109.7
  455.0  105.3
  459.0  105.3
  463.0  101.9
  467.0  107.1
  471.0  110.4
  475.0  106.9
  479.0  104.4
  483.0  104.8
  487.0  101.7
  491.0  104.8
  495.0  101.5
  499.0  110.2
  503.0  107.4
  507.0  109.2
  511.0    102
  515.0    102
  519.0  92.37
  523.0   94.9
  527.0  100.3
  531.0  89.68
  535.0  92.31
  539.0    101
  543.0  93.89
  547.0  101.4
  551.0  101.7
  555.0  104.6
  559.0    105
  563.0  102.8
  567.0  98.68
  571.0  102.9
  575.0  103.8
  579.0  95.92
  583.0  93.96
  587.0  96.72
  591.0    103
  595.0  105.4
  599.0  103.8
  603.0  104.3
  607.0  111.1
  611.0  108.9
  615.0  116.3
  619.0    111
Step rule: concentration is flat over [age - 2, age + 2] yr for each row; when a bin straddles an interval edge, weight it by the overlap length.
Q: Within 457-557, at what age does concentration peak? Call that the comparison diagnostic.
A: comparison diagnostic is 471.0 yr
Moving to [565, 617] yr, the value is 615.0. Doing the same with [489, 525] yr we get 499.0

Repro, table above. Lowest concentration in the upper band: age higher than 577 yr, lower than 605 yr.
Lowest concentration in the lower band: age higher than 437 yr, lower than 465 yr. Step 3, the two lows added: 186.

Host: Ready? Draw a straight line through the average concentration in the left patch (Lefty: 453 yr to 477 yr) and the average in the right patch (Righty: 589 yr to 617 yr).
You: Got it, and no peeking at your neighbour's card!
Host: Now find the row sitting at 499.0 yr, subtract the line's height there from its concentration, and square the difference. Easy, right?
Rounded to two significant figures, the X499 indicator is 14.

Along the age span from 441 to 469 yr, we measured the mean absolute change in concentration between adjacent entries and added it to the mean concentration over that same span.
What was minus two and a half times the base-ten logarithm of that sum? -5.10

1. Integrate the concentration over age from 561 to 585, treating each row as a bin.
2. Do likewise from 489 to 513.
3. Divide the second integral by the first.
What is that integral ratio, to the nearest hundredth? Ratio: 1.06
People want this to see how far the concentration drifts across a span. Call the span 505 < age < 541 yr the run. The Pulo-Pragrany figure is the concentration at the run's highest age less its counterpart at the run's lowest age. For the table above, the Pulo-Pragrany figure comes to -8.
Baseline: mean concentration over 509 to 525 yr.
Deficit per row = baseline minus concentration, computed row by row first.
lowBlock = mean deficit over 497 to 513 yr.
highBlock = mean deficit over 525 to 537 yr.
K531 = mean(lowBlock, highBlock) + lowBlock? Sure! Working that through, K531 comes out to -12.2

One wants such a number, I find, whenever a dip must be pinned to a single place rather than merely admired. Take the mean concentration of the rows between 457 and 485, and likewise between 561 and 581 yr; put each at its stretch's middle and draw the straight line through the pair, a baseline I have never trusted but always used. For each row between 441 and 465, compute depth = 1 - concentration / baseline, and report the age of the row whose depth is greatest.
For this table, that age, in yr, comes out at 463.0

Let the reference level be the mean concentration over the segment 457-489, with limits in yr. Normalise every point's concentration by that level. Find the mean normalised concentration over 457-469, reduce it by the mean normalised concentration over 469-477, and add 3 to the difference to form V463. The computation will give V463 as 2.96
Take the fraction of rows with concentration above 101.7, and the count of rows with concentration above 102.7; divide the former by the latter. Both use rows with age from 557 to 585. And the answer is 0.14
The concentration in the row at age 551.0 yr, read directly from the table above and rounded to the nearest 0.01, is 101.70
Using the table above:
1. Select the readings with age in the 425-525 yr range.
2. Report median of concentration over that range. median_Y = 105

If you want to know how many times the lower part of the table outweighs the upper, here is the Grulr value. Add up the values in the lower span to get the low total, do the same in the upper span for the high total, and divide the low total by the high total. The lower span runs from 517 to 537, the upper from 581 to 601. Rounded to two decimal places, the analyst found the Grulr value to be 0.93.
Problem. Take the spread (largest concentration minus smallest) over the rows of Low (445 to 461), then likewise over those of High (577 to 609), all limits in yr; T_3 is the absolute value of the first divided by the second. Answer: 0.4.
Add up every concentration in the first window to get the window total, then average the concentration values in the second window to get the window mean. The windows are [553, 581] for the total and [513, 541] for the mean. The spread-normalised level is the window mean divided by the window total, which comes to 0.135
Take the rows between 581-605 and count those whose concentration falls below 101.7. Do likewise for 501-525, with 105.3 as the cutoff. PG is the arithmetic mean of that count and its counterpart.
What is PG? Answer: 3.0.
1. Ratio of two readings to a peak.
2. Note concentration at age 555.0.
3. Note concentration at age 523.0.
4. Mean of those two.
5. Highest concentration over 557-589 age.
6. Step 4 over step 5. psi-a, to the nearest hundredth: 0.95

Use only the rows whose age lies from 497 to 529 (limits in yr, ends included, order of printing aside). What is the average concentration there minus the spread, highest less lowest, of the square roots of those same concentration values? 101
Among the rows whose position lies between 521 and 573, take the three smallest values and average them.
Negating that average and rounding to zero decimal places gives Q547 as -92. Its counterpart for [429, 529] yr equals -93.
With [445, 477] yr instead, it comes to -103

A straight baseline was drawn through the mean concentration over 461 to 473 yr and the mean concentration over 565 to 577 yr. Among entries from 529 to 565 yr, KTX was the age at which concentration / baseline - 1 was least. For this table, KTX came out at 531.0 yr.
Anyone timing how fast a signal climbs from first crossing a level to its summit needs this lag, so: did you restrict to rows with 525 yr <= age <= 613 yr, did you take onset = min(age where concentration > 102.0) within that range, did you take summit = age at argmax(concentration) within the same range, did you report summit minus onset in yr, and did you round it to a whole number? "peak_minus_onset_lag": 52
